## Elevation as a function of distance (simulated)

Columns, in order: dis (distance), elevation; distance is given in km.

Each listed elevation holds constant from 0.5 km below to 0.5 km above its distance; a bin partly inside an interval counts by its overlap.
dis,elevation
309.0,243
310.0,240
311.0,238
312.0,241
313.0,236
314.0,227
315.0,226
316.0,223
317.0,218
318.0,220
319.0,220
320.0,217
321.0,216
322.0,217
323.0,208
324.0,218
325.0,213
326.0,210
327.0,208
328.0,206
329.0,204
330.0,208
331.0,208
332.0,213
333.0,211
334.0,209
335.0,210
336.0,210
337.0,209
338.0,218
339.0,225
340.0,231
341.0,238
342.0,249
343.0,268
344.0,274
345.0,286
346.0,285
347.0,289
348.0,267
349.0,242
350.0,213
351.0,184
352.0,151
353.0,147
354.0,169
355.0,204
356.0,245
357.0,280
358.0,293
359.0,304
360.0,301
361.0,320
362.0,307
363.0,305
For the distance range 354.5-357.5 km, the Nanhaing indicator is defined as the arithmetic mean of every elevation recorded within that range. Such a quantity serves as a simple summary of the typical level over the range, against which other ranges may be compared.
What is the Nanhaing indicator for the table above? 243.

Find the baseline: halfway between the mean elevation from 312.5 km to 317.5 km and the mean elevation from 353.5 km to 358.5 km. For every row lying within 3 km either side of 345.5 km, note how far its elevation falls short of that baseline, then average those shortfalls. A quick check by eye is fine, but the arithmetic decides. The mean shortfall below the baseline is -46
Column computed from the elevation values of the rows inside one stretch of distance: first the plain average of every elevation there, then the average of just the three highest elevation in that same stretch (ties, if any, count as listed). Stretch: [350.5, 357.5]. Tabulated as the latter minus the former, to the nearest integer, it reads 46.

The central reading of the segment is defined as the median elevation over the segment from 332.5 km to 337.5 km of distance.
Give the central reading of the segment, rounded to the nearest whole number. 210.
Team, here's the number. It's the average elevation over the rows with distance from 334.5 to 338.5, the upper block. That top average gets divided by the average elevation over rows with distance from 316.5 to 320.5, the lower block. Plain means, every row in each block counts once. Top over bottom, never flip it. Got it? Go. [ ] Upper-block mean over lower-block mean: 1.0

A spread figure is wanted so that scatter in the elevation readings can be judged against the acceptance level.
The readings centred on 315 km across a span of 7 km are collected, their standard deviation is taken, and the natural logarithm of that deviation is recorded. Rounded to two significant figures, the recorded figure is 2.1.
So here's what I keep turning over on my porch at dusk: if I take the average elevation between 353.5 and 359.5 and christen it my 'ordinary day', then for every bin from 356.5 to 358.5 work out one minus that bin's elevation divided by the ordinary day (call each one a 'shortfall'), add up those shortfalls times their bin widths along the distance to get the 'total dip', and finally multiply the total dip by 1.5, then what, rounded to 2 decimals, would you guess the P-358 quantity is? -0.45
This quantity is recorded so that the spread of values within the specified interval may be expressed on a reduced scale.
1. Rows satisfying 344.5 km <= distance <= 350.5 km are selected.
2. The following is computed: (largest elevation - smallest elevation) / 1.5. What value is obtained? 51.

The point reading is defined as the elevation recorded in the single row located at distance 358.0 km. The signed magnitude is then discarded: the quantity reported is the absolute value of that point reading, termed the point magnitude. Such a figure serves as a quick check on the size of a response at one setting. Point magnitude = 293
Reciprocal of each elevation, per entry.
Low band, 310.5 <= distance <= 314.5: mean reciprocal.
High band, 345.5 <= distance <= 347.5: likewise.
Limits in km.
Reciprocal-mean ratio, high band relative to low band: 0.82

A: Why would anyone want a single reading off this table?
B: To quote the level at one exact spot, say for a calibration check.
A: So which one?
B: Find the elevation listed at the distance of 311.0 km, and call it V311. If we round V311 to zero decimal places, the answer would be 238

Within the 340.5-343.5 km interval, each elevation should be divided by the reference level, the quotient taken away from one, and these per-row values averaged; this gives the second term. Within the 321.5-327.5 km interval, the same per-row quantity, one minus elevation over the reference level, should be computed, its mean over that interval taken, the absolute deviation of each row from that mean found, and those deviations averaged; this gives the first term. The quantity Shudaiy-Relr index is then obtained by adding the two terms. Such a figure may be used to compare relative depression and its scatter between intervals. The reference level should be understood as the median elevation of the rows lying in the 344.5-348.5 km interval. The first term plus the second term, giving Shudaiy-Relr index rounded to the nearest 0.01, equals 0.13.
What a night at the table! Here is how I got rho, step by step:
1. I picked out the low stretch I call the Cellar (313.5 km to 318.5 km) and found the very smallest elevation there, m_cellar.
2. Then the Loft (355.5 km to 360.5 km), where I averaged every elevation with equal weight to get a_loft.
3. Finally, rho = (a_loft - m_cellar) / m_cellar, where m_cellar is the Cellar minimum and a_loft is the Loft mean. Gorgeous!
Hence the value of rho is 0.31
